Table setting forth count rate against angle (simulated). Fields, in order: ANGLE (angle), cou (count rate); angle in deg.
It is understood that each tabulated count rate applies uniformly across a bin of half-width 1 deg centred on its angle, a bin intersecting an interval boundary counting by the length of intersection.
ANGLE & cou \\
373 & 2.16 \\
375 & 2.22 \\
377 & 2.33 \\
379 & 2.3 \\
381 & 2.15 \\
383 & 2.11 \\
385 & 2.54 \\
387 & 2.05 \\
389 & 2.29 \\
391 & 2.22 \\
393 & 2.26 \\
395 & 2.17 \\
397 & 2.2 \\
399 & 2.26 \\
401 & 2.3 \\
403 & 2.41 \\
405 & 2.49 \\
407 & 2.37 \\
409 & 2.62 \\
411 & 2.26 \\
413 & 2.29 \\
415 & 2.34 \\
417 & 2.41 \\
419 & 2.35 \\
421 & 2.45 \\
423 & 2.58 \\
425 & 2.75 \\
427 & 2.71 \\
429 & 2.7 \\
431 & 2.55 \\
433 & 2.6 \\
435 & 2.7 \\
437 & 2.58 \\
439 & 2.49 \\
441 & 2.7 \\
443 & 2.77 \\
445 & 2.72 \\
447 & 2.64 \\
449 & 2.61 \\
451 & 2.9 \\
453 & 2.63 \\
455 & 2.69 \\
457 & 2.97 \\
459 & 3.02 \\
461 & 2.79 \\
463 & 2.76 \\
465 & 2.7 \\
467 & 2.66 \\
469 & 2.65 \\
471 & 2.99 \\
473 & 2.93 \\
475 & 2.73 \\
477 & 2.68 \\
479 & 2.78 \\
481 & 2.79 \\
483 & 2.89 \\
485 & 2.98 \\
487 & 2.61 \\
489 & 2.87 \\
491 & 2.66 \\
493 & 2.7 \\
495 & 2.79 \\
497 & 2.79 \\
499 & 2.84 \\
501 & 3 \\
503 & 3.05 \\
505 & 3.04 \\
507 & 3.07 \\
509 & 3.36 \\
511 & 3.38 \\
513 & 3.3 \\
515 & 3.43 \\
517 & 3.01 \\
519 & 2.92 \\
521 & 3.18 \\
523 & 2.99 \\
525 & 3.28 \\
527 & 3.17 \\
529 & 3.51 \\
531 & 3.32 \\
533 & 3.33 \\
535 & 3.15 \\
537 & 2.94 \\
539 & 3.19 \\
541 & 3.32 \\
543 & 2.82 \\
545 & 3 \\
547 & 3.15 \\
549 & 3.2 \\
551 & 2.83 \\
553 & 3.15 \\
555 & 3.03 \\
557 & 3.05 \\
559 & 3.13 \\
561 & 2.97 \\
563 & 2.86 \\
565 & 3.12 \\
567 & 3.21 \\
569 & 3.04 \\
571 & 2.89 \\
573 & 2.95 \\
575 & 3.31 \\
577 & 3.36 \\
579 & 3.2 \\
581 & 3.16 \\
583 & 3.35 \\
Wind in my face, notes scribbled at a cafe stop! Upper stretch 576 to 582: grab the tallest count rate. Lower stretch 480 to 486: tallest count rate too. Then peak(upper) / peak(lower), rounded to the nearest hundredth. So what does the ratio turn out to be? 1.13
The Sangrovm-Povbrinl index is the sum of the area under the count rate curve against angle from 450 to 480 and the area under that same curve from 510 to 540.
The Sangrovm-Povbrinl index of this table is 180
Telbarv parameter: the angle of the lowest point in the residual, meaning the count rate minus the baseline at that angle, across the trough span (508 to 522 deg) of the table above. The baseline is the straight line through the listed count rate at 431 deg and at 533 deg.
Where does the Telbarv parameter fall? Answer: 519 deg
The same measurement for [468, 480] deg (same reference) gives 477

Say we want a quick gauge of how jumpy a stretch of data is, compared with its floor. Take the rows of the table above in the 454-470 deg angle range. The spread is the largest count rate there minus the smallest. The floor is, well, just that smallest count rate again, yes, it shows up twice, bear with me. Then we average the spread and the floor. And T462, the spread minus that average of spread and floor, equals -1.14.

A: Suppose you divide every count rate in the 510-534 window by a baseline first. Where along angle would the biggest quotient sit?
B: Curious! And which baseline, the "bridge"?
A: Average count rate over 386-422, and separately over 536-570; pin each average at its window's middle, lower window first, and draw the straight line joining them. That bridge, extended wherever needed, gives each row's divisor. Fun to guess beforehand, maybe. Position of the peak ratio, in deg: 515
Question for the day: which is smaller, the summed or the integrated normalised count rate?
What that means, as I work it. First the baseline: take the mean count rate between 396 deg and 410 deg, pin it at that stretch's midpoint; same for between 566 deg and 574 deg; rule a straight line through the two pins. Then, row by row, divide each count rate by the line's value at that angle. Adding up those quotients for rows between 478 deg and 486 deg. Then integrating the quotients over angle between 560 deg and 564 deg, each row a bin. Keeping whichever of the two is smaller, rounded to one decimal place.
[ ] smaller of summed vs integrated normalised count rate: 3.9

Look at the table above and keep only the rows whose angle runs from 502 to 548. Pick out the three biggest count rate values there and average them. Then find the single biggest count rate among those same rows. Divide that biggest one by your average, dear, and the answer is 1.02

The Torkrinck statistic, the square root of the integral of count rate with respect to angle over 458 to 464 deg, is 4.14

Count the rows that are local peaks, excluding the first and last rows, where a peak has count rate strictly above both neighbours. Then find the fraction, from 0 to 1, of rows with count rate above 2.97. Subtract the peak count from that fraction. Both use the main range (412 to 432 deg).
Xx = -2.00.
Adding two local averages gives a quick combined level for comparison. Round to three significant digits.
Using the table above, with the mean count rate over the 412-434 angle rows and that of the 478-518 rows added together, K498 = 5.49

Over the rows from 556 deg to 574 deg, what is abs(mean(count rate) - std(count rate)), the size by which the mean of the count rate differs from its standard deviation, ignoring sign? 2.91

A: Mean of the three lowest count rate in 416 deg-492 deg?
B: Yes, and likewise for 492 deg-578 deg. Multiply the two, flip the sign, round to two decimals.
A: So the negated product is -6.63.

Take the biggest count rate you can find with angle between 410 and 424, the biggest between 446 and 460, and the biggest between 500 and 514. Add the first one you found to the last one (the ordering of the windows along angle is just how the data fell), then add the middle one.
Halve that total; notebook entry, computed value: 4.49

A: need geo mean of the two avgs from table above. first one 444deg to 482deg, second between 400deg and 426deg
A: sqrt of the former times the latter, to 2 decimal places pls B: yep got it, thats 2.60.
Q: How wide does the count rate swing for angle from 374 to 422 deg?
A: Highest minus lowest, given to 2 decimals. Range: 0.57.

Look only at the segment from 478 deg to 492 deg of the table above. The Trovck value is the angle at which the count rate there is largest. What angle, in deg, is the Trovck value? 485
